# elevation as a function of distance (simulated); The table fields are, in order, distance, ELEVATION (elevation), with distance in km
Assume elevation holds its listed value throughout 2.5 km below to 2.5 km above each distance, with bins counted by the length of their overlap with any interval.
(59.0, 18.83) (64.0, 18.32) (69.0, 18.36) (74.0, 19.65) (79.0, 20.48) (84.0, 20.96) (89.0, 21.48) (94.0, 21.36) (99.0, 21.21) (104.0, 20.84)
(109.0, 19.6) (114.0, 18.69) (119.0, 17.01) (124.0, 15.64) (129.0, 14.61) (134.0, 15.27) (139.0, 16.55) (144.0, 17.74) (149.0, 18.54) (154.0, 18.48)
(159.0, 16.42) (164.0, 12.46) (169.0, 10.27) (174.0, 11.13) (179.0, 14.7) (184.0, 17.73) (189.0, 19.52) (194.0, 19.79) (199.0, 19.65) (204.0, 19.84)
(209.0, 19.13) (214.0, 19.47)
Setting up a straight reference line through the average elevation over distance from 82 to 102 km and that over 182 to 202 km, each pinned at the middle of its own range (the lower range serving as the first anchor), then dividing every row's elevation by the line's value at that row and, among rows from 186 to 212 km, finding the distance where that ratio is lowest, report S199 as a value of 189.0 km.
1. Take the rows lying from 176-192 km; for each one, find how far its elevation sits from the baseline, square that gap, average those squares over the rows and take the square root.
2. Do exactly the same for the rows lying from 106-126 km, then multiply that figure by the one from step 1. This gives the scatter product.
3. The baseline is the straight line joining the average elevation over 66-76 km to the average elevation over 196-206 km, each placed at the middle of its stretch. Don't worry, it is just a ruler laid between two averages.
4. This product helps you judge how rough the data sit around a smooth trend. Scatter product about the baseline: 7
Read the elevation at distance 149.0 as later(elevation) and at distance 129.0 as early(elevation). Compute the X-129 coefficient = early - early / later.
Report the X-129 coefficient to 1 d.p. 13.8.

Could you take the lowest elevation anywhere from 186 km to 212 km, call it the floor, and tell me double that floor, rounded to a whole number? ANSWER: 38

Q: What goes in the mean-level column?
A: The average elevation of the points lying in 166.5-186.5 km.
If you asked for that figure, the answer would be 13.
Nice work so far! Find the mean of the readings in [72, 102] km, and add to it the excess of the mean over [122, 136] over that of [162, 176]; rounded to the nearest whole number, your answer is 25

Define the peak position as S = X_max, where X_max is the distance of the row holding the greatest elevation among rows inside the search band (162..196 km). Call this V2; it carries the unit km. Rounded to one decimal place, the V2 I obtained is 194.0 km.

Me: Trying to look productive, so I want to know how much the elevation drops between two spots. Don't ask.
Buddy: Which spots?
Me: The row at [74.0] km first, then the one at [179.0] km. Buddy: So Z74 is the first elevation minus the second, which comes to 5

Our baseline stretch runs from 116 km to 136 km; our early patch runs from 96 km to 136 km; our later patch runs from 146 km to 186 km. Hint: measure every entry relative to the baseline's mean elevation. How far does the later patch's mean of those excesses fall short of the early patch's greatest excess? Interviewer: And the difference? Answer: 6.2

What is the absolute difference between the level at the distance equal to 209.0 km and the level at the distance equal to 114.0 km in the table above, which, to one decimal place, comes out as 0.4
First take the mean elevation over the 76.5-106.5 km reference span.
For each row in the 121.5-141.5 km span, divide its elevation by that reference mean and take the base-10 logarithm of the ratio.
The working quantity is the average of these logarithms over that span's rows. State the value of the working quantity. -0.13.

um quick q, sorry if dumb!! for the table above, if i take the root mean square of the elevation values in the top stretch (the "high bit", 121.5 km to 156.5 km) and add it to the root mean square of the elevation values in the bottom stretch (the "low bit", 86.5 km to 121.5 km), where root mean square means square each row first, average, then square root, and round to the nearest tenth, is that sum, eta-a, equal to 36.8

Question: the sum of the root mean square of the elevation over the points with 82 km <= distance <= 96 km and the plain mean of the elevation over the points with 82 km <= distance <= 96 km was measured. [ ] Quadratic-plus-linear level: 43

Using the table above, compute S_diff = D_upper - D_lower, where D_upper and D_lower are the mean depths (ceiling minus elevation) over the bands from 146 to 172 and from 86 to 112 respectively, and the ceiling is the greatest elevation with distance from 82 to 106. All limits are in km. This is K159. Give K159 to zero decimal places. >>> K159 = 6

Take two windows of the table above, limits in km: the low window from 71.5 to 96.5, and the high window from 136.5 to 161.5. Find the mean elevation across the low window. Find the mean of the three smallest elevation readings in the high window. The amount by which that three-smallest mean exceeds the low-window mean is -3.9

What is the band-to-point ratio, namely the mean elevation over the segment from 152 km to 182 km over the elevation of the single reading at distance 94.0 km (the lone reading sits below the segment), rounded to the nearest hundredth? 0.65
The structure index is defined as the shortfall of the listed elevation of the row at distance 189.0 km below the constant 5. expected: -14.5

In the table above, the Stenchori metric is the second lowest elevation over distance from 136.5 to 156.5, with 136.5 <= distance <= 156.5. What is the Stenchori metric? 17.74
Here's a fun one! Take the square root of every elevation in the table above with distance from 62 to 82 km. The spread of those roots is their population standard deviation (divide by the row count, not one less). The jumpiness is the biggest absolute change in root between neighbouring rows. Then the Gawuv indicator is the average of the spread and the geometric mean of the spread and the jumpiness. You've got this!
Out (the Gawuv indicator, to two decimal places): 0.11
